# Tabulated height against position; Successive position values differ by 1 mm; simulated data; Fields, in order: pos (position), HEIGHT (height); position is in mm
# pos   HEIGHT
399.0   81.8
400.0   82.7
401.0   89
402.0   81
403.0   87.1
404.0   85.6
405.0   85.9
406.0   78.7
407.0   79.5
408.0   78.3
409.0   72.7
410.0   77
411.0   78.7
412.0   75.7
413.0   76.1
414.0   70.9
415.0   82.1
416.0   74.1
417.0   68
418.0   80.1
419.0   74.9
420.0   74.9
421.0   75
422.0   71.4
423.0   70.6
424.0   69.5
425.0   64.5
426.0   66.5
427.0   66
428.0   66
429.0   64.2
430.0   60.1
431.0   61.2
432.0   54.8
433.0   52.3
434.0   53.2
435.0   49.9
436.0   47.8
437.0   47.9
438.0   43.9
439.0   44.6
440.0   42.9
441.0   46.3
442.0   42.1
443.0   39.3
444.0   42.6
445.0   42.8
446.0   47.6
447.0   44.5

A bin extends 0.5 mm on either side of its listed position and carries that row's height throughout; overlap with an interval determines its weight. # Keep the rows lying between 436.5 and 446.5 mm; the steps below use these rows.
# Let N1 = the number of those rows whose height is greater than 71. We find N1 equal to 0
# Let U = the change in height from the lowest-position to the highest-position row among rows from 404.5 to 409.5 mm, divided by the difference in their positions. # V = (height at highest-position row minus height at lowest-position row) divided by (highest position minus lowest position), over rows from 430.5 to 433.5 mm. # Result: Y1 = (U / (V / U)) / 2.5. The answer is -1.0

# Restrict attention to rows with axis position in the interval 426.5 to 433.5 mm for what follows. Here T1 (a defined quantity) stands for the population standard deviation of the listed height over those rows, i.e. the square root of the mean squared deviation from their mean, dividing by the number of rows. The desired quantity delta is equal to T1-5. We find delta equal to -0.01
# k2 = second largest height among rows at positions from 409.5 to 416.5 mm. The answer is 78.7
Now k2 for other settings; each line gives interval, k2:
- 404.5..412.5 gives 79.5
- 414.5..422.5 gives 80.1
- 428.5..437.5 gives 61.2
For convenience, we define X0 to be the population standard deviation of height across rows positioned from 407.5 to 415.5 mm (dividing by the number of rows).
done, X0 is 3.3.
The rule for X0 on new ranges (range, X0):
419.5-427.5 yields 3.7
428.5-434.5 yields 4.4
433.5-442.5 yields 3.4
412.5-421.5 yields 4.0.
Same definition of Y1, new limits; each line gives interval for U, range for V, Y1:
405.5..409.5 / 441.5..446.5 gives 1.2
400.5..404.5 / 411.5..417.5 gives -0.3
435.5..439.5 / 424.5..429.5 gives -6.1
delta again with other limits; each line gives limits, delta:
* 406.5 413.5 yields -2.87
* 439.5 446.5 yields -2.44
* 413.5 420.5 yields -0.48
